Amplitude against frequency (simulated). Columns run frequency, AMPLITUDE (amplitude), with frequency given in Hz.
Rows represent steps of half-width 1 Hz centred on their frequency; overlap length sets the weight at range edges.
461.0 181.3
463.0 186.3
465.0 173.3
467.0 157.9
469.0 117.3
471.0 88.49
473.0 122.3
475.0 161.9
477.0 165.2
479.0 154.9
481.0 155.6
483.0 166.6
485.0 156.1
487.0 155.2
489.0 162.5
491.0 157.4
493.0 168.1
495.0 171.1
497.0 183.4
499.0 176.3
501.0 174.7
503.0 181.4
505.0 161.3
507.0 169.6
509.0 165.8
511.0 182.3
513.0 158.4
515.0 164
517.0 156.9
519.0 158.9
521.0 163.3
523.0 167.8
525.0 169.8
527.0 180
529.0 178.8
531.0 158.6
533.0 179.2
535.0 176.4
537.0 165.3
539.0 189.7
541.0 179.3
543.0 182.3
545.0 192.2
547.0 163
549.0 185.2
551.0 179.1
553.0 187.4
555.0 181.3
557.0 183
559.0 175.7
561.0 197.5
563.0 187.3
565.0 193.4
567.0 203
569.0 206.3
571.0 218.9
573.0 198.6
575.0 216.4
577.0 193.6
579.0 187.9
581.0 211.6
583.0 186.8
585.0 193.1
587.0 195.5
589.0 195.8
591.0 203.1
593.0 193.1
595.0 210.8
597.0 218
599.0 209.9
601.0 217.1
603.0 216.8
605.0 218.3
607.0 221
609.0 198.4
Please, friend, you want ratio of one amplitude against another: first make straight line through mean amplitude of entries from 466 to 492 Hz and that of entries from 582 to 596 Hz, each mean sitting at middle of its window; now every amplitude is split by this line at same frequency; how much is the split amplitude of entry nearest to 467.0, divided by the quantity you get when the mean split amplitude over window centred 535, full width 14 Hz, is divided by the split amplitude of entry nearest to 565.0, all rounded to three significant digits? 1.13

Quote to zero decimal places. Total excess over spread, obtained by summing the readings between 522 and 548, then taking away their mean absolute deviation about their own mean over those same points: 2274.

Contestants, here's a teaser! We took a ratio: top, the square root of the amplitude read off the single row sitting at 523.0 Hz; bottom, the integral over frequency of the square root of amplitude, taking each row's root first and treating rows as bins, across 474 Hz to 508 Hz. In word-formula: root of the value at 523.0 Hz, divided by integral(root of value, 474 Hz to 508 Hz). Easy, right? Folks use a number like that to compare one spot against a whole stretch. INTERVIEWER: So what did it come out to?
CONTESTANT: 0.0296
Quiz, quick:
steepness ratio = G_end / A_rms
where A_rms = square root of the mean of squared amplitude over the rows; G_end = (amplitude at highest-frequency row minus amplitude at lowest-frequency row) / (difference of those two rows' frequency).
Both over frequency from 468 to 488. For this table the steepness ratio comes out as 0.014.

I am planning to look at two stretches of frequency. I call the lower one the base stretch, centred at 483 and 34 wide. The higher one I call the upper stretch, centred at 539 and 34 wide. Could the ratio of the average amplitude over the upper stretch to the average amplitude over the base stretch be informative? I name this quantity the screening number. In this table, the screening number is 1.15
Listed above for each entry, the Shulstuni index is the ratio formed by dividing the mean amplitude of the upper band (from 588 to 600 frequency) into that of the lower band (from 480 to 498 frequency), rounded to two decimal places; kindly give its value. 0.80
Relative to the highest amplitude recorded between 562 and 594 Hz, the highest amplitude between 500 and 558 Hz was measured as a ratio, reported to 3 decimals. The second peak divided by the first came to 0.878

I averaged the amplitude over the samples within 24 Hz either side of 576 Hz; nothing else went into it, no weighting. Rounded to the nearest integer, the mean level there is 198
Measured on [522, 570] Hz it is 182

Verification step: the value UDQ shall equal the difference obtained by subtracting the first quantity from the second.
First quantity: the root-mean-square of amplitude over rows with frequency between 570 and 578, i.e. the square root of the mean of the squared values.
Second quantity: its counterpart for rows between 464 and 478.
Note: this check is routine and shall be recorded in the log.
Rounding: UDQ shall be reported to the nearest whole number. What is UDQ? -63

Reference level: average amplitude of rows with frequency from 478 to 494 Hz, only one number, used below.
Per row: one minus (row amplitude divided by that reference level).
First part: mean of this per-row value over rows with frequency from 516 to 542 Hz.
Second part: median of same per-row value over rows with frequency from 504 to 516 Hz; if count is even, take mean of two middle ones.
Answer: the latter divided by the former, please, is 0.46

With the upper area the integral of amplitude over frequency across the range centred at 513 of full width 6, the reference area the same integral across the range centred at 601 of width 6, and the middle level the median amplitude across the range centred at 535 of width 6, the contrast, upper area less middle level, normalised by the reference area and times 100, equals 64.7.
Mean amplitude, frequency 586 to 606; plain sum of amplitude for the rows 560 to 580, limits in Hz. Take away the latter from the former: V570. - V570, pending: -1795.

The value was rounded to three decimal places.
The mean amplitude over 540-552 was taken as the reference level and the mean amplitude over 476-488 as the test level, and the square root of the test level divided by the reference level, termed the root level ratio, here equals 0.939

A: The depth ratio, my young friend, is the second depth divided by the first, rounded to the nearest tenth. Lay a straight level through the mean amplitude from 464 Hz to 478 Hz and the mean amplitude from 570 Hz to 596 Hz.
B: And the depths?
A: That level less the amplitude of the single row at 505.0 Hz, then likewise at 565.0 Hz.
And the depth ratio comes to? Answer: 1.1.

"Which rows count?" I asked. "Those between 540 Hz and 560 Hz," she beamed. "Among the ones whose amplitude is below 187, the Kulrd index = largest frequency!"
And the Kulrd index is 559.0 Hz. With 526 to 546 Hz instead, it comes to 543.0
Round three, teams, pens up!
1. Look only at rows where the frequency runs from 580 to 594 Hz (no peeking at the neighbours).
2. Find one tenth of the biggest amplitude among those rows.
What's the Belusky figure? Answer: 21.2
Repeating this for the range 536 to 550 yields 19.2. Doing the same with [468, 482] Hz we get 16.5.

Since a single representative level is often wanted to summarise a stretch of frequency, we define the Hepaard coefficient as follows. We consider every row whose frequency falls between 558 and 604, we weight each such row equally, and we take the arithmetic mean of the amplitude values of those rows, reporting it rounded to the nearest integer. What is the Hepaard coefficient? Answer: 201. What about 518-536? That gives 170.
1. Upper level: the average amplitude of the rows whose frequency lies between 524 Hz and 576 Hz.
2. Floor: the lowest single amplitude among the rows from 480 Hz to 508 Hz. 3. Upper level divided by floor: 1.20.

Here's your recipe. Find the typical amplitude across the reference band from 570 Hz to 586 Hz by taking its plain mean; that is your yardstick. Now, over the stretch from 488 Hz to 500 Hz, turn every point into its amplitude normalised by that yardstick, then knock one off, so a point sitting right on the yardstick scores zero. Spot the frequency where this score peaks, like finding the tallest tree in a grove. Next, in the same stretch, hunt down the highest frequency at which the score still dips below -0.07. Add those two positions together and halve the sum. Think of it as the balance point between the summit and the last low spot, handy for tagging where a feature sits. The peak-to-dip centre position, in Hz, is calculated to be 498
